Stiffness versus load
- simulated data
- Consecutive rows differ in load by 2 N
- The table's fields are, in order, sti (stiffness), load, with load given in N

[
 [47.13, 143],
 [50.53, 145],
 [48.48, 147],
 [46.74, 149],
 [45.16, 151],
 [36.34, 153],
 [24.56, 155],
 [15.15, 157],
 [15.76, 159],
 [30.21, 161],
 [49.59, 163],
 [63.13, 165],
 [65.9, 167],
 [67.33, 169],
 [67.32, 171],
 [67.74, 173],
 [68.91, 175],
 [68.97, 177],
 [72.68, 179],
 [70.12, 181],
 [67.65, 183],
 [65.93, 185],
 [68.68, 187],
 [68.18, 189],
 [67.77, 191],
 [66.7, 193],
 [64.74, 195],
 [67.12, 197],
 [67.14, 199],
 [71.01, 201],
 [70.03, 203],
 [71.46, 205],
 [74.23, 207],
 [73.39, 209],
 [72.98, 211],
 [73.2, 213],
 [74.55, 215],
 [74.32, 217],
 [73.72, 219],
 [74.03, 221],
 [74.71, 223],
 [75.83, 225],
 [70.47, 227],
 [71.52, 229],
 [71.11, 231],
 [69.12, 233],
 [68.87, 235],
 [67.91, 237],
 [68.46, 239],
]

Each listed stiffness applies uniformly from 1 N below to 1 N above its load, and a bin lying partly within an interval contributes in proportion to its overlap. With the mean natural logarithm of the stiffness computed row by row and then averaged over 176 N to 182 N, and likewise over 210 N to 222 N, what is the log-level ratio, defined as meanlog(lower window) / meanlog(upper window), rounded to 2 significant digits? 0.99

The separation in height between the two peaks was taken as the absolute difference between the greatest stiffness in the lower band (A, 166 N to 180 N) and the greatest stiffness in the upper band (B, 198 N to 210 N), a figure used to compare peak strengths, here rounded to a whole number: 2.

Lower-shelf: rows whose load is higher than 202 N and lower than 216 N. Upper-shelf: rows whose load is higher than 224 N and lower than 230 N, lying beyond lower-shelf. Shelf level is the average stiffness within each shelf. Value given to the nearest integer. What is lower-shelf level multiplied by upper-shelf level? 5288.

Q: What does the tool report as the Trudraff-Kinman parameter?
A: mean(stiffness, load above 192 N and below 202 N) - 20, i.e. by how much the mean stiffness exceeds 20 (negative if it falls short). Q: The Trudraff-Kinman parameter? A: 47.3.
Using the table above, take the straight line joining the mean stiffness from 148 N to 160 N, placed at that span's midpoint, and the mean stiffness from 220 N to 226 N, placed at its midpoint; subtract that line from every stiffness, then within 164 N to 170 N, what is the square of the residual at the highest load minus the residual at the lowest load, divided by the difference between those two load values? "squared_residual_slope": 0.17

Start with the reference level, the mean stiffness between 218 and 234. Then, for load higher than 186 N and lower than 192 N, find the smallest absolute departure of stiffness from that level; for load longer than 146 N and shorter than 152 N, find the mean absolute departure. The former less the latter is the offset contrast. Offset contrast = -21.9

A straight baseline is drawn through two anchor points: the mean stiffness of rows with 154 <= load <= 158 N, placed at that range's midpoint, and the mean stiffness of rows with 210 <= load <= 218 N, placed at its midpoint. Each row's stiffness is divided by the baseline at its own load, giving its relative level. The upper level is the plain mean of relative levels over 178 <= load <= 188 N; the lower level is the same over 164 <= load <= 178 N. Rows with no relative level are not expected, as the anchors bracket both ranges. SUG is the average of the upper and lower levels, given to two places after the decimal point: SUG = 1.77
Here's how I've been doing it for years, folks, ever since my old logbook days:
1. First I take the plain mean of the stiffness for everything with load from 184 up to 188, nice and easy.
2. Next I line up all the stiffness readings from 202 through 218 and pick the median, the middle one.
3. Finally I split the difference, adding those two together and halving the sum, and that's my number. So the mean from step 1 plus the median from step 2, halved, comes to 70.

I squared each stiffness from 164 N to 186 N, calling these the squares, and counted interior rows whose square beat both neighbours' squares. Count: 2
